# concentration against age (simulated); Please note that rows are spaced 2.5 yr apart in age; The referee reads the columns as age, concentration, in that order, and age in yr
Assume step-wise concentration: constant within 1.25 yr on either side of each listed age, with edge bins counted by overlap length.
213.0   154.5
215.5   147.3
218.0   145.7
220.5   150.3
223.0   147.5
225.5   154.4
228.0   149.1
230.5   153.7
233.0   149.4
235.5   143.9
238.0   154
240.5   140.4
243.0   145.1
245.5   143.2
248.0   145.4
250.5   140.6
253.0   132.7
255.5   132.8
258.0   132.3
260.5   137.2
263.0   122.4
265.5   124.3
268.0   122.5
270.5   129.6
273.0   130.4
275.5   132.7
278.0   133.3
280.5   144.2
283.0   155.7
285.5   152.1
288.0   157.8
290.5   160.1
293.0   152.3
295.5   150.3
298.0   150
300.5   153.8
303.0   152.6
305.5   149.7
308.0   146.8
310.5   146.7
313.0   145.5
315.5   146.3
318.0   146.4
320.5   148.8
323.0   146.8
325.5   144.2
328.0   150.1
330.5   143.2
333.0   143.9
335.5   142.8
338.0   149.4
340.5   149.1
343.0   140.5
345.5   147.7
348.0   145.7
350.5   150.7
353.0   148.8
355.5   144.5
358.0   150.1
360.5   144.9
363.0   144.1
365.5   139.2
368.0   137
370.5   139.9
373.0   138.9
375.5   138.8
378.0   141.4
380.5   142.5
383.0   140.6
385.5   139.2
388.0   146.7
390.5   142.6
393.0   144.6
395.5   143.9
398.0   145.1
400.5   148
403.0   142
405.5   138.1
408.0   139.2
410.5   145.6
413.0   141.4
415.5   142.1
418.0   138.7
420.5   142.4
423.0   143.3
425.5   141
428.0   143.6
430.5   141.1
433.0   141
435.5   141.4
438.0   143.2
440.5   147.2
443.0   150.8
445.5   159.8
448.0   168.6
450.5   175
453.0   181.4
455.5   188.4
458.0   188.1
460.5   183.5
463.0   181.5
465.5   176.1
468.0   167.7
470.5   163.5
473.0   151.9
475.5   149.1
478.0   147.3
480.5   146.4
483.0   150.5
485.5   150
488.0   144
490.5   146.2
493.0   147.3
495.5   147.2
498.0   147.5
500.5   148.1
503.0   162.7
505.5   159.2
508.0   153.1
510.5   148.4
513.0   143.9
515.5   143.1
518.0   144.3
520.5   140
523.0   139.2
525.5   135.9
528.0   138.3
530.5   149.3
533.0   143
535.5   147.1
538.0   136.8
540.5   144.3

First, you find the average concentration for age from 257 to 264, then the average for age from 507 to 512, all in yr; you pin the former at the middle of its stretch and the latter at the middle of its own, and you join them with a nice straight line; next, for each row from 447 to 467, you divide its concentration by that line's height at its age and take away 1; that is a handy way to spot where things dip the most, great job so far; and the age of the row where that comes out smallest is 448.0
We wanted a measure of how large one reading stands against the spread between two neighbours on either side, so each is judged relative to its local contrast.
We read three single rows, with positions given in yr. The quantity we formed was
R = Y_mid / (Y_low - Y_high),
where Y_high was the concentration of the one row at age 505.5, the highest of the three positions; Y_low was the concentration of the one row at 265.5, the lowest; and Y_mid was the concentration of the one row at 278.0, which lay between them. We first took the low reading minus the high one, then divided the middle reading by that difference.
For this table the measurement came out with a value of -4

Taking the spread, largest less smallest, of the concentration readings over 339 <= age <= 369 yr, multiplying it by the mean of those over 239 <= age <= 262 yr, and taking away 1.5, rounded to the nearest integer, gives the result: 1901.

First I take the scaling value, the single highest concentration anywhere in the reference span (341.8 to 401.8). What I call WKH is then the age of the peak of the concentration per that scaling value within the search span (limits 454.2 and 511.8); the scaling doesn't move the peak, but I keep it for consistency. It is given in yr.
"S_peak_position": 455.5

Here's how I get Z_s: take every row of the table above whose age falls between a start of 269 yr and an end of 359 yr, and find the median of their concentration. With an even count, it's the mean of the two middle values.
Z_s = 147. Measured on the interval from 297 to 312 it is 150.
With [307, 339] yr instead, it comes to 146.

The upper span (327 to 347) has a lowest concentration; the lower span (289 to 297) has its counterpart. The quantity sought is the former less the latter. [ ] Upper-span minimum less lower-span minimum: -10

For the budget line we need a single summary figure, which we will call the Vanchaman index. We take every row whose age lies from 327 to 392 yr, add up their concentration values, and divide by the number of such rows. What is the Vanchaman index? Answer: 144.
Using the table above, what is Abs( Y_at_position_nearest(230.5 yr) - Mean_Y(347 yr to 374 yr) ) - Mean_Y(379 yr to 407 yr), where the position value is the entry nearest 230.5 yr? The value -133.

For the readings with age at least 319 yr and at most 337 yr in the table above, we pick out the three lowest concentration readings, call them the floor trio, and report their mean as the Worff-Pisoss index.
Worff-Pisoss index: 143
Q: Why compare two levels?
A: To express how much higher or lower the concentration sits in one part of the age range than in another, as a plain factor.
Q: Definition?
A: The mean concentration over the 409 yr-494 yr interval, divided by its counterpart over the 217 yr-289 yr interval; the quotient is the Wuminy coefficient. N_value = 1.10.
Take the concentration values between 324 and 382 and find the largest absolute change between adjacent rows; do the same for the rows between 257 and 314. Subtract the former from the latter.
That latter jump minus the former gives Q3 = 6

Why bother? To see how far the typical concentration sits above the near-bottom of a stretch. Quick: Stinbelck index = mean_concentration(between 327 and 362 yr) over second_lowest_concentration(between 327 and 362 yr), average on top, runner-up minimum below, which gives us 1.03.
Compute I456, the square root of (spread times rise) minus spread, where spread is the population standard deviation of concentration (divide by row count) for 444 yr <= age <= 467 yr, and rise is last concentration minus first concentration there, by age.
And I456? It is 3.2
